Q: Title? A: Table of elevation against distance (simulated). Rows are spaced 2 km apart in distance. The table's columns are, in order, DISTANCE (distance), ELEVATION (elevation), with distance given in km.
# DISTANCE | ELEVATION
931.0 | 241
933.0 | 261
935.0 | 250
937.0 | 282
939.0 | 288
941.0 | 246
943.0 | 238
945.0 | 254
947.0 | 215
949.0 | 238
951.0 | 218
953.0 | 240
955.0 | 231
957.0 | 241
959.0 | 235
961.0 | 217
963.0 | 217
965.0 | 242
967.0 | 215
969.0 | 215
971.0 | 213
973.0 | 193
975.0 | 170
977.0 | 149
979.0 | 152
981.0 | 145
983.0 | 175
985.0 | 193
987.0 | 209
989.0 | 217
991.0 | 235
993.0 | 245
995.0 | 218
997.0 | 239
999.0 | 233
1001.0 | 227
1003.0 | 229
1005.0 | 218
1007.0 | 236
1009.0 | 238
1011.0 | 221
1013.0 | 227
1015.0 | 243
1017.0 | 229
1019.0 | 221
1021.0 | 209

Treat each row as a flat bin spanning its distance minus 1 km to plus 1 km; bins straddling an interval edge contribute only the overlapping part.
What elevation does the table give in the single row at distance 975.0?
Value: 170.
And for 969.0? 215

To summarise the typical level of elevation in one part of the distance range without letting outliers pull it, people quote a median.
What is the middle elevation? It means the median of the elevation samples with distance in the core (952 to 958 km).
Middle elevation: 240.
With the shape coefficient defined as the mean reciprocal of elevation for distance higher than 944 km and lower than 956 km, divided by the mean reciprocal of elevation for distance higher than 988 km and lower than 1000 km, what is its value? 0.99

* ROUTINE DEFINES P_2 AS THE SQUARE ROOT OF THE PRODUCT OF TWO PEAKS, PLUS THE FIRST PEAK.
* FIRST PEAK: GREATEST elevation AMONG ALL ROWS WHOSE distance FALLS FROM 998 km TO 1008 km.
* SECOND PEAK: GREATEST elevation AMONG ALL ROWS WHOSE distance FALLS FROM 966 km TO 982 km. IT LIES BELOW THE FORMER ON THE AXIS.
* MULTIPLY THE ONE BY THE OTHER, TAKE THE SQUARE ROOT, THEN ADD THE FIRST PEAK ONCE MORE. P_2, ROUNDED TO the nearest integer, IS 461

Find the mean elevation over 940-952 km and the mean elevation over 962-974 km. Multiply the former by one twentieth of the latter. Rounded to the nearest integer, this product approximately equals 2534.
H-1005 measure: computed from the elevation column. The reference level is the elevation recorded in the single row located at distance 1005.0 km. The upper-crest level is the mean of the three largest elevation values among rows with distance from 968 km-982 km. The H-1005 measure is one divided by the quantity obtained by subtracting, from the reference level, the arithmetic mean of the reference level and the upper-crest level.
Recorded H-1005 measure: 0.18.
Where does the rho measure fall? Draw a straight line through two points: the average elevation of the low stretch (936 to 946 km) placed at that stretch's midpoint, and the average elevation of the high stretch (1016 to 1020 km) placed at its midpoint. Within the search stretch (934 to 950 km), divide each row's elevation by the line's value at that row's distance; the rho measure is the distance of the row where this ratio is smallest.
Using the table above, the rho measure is 947.0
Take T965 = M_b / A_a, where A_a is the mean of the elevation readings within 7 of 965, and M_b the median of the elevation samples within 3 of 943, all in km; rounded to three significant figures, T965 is 1.11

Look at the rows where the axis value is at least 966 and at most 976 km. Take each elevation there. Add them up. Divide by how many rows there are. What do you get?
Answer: 201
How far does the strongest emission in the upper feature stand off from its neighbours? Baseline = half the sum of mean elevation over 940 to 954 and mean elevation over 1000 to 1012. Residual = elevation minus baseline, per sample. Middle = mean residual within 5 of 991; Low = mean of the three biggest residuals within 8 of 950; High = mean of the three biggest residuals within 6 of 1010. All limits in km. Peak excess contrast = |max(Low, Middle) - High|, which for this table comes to 6.0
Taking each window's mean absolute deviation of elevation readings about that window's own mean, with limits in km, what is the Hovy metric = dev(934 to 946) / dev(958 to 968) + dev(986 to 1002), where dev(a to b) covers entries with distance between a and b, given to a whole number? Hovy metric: 12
